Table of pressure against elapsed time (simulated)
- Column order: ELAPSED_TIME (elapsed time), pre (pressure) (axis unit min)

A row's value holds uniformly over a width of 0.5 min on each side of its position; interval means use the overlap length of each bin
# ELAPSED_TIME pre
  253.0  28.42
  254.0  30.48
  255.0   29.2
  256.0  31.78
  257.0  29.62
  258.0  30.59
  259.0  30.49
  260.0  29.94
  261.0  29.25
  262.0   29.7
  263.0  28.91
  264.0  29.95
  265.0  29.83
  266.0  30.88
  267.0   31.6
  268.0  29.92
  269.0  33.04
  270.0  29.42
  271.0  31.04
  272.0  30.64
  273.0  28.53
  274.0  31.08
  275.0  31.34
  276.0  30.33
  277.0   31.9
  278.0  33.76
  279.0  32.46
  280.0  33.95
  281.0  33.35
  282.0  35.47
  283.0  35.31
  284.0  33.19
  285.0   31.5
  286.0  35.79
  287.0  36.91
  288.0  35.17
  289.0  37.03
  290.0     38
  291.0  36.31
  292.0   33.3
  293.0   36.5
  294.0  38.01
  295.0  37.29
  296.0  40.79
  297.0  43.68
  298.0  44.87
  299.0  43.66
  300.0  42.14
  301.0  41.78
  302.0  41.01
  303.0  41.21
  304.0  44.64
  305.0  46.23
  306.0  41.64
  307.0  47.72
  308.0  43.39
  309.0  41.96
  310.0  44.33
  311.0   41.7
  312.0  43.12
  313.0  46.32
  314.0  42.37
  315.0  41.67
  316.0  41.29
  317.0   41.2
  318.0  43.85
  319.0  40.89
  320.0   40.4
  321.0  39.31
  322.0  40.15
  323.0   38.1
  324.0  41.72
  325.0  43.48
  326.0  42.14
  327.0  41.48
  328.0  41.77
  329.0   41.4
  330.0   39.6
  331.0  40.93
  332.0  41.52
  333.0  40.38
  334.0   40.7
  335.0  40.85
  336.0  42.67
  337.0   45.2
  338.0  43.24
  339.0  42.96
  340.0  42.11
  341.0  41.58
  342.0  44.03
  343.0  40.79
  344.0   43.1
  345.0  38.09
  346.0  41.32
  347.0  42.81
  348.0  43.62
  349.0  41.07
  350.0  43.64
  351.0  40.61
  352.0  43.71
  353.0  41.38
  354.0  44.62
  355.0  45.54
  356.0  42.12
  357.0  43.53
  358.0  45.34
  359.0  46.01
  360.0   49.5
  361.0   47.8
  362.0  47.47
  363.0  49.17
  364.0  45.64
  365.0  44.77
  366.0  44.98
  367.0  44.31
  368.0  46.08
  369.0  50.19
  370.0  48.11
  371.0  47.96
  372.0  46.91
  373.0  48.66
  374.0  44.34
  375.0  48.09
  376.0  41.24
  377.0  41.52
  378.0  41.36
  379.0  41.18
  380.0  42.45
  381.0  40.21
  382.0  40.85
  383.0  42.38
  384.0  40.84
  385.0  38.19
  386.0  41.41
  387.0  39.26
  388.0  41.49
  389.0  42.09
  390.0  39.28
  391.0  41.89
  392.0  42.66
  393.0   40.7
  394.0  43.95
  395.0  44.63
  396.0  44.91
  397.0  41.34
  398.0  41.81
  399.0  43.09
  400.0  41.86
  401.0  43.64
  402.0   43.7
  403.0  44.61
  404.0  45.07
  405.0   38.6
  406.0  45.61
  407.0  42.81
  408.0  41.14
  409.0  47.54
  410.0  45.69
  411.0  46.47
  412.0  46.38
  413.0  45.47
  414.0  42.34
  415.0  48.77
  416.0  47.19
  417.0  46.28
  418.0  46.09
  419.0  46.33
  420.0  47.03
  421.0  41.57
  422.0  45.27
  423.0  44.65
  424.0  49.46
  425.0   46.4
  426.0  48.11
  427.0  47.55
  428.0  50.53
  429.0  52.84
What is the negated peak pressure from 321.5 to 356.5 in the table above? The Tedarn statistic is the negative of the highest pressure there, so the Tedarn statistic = -45.5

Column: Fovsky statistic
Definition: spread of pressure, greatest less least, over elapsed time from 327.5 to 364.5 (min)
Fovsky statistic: 11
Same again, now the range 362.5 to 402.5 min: 12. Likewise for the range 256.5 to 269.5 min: 4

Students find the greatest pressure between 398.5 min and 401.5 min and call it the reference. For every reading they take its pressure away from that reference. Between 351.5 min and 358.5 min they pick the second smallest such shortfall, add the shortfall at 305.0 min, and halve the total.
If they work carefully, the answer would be -2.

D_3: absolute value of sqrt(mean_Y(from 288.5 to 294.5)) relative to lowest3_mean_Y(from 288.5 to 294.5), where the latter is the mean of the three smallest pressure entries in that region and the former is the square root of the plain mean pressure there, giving 0.171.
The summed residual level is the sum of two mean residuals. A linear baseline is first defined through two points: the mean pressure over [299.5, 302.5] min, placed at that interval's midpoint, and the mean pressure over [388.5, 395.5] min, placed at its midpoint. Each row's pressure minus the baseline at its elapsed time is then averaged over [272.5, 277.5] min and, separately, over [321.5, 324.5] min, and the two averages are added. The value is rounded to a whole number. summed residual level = -13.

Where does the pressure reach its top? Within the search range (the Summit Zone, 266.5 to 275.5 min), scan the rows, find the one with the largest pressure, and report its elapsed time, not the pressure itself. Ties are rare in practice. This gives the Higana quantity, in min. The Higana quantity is 269.0 min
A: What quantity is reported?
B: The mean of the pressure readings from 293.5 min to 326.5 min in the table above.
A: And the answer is 42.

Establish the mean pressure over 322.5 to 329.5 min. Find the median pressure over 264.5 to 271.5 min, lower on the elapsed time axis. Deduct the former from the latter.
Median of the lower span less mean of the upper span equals -11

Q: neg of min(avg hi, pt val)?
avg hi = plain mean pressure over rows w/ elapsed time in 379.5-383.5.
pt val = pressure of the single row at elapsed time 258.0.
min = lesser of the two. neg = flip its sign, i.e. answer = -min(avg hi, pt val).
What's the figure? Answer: -30.59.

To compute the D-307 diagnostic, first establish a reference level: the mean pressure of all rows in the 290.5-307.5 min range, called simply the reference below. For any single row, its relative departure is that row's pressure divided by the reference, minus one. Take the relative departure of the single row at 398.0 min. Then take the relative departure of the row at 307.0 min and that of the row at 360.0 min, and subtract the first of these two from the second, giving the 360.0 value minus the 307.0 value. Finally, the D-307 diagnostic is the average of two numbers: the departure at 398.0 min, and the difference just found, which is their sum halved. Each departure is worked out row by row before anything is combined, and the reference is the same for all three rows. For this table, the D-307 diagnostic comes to 0.029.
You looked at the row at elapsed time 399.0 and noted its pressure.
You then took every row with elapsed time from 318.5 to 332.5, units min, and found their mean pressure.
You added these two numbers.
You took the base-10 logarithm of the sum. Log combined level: 1.92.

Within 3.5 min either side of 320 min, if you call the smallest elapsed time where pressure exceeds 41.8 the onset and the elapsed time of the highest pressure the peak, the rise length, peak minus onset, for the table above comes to 0 min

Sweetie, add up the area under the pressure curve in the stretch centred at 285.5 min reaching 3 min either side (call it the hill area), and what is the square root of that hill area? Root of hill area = 14.4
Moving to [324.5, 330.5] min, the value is 15.8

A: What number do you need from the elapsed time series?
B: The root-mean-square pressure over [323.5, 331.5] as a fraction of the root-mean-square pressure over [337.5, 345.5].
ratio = 0.99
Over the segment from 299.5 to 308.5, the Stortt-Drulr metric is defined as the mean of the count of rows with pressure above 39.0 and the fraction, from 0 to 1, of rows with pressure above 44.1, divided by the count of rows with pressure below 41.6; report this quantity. 2.33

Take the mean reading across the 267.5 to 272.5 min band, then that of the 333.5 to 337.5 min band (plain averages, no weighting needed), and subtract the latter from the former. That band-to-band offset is -12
